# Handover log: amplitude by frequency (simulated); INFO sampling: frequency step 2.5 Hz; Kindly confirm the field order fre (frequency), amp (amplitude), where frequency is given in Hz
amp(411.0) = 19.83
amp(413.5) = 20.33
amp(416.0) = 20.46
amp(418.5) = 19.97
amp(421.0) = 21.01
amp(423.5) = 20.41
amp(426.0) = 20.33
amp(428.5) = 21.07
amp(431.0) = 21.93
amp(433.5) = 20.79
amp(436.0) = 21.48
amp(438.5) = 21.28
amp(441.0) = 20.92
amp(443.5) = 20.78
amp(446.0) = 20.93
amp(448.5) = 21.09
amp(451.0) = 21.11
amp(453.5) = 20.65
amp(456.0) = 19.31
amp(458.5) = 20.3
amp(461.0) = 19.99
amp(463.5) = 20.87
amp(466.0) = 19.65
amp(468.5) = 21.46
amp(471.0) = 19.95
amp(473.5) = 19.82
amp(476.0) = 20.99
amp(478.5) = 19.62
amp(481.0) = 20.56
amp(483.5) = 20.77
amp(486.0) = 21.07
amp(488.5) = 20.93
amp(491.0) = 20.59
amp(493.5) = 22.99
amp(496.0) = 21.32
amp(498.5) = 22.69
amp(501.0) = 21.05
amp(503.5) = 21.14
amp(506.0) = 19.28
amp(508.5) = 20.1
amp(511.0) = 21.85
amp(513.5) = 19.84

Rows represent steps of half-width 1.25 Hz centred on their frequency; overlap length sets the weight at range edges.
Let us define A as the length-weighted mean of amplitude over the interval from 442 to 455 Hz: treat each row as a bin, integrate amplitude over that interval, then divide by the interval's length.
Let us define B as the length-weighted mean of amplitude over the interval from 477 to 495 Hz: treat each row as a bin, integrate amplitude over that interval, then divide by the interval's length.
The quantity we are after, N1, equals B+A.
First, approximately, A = 20.9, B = 20.94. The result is 41.8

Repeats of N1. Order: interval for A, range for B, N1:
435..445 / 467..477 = 41.6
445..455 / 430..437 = 42.3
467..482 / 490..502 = 42.2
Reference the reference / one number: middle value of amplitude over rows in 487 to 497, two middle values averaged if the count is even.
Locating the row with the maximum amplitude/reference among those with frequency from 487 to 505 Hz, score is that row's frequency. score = 493.5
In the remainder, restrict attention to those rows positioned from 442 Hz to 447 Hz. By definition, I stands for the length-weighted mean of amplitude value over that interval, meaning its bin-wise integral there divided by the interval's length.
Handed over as 20.9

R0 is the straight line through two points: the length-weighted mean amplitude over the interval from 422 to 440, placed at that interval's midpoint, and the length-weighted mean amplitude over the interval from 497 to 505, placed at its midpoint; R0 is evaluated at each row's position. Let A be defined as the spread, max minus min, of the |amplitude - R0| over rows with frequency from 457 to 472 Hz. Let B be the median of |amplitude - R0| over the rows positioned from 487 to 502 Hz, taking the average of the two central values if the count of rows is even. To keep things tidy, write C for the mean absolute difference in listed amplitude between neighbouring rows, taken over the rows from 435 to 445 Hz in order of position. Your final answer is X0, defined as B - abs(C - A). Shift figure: -0.6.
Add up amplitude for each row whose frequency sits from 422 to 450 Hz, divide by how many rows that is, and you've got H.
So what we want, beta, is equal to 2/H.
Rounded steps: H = 21.0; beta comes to 0.0952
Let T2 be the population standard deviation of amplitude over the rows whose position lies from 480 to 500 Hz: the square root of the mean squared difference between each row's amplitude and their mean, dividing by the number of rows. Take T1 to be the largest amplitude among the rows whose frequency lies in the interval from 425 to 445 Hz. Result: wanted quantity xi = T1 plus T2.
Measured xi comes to 22.8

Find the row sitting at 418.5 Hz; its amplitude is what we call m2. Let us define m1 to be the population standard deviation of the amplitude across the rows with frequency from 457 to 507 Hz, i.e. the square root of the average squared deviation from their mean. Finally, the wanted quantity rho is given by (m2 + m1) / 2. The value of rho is 10.4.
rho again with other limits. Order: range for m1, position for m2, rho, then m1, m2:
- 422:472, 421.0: 10.8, 0.637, 21.01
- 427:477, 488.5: 10.8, 0.662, 20.93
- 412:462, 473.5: 10.2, 0.578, 19.82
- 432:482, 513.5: 10.2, 0.632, 19.84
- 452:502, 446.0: 10.9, 0.917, 20.93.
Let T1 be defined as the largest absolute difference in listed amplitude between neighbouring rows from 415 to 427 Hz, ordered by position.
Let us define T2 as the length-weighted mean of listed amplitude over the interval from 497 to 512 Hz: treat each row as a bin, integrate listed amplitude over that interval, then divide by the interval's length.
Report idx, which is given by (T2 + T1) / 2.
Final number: 11.02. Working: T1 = 1.0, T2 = 21.0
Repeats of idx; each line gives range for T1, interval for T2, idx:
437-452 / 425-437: 10.74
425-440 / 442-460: 10.87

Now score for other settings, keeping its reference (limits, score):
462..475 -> 468.5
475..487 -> 486.0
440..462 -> 451.0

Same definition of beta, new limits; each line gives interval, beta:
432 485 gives 0.0972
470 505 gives 0.0954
